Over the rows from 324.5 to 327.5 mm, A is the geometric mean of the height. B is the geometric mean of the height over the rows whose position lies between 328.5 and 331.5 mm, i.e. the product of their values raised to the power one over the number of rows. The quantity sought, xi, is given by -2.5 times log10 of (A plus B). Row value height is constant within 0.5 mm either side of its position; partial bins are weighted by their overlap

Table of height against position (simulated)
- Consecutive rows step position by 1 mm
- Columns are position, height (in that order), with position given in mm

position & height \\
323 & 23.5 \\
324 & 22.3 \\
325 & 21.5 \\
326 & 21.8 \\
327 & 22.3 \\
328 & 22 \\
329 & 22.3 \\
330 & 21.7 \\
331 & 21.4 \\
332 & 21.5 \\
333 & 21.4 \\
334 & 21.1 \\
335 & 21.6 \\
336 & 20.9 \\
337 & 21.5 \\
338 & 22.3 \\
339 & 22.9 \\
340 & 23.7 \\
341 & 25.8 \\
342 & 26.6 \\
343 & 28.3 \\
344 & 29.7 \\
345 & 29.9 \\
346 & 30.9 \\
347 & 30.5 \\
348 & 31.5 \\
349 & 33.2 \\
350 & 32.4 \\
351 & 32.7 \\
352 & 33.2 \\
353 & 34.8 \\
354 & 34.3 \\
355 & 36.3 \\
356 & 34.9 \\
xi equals -4.10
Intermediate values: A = 21.9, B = 21.8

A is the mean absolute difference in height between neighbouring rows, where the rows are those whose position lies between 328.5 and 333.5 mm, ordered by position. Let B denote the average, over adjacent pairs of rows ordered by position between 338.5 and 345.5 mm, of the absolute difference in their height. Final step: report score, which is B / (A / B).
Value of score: 4.95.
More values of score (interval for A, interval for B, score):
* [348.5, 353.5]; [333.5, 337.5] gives 0.45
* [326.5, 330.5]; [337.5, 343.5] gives 3.60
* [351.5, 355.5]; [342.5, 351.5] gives 0.53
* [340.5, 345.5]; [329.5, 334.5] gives 0.04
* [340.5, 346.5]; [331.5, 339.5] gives 0.26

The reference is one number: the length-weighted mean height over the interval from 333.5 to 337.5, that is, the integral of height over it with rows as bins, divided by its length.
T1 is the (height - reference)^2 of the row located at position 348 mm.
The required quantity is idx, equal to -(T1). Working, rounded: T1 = 105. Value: -105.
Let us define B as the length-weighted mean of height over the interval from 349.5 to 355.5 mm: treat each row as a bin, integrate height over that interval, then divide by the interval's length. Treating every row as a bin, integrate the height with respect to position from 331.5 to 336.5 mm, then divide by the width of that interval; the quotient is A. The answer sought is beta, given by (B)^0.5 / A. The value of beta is 0.274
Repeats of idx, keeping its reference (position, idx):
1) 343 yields -49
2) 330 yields 0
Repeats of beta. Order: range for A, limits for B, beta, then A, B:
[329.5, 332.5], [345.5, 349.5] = 0.261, 21.5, 32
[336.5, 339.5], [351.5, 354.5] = 0.263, 22.2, 34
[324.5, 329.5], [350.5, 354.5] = 0.264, 22.0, 34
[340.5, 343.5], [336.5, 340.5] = 0.177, 26.9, 23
